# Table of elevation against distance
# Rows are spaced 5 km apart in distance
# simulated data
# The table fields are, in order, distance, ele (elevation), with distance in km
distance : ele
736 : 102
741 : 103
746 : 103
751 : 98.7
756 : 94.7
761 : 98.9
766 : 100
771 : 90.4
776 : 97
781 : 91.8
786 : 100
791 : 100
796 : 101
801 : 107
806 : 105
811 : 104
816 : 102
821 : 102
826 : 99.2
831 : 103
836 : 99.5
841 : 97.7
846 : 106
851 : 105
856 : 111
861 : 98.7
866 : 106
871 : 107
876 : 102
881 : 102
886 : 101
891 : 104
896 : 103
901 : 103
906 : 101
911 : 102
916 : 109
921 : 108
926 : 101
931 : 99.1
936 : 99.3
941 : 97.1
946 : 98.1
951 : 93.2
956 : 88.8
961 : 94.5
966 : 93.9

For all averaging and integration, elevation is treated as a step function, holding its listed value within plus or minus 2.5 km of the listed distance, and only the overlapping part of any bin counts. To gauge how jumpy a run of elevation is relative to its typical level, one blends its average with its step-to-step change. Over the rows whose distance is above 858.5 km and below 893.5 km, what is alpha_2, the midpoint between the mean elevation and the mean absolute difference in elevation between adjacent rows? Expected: 52.9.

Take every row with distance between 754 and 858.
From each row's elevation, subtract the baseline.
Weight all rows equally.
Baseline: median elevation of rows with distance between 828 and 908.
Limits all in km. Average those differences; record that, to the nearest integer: -2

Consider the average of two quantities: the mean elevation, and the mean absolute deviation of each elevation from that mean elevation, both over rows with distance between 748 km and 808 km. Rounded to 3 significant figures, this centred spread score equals 51.1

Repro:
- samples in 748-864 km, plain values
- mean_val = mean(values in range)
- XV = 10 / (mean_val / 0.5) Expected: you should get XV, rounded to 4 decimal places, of 0.0497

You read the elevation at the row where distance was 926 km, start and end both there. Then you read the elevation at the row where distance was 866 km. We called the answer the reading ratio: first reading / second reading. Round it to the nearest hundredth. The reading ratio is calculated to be 0.95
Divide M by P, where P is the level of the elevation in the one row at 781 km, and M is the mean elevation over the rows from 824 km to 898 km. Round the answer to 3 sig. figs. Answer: 1.12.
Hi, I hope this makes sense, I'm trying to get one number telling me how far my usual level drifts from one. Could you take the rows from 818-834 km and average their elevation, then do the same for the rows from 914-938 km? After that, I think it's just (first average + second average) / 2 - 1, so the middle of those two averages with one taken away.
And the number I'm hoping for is 101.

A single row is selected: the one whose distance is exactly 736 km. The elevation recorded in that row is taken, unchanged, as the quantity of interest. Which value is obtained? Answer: 102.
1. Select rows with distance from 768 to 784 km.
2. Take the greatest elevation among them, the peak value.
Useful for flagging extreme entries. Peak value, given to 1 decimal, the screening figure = 97.0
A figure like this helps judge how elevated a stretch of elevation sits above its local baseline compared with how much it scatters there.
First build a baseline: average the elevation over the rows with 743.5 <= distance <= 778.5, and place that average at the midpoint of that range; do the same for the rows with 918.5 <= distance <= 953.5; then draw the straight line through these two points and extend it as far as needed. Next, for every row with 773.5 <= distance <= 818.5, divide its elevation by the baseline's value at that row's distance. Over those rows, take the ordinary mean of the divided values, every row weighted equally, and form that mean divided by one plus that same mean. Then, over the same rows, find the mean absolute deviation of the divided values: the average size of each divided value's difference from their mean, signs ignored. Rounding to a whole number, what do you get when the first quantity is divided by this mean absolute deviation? 16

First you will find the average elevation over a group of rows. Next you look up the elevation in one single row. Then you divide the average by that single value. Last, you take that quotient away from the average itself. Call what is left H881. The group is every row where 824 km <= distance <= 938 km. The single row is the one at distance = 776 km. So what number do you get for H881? 102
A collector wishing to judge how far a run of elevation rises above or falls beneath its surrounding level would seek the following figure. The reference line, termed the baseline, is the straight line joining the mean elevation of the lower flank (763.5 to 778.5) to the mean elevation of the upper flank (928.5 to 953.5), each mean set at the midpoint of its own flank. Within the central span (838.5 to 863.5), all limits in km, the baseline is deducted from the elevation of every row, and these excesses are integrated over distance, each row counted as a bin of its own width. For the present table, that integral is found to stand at 179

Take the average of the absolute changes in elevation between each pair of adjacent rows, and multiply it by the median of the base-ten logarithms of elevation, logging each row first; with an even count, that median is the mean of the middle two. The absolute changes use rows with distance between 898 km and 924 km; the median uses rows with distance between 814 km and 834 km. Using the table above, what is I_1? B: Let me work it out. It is 5.5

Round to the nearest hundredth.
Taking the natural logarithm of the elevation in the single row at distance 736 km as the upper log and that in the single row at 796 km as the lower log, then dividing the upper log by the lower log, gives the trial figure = 1.00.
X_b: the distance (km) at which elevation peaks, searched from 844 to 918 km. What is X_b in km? 856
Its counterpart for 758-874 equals 856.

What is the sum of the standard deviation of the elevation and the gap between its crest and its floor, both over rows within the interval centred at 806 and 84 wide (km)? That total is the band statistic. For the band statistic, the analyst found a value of 21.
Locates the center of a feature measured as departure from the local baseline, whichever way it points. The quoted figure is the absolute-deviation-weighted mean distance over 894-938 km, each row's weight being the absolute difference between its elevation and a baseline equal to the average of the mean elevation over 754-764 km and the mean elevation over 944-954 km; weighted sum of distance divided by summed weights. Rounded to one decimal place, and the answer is 914.3 km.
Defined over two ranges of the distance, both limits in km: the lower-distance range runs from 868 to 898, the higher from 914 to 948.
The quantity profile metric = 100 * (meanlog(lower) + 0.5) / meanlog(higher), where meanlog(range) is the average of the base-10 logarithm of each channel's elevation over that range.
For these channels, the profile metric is 125.3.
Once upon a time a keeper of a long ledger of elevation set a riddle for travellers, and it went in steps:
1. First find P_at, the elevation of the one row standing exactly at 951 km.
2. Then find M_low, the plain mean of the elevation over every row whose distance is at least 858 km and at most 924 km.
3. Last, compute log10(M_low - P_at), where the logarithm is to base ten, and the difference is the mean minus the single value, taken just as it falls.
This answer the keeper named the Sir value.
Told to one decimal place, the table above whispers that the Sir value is 1.0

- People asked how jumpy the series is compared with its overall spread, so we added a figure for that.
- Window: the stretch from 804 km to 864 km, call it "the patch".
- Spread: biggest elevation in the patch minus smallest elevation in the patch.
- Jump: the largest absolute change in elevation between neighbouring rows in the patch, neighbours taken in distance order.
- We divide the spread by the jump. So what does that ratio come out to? 1.1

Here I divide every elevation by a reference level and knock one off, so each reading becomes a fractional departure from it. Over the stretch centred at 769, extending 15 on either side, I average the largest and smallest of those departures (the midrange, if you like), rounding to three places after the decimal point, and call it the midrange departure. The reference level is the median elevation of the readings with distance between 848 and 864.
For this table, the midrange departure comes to -0.093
